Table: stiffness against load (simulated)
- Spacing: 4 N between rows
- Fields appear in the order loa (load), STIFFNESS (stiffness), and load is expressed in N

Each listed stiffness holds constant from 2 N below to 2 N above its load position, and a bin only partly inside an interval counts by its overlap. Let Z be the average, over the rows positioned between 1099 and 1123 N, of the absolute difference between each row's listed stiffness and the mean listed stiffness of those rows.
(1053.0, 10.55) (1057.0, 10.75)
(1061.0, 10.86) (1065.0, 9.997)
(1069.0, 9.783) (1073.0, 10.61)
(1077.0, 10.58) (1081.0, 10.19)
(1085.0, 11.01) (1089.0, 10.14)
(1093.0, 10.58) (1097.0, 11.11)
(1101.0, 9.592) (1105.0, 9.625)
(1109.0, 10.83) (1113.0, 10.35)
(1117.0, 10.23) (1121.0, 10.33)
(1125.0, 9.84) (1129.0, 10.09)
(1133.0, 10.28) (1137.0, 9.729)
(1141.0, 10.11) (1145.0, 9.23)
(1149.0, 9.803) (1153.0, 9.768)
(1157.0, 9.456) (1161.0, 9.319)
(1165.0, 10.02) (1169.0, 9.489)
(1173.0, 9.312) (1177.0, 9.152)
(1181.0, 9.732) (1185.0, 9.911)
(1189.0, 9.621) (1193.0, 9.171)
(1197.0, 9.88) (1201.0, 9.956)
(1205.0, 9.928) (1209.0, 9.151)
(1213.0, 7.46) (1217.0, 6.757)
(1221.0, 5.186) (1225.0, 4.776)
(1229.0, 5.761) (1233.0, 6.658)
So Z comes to 0.37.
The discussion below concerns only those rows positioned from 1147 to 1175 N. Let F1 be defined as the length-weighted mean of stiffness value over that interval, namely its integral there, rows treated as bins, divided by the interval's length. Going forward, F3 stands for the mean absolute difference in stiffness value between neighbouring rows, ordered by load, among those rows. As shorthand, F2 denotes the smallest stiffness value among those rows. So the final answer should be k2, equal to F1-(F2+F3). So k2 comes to -0.03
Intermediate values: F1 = 9.6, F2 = 9.312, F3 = 0.32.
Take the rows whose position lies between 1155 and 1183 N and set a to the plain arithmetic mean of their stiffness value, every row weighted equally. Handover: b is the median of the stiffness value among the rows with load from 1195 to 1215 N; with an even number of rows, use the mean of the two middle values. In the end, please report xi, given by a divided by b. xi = 0.96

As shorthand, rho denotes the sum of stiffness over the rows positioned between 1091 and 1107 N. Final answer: 40.9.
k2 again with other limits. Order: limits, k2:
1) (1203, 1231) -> 1.20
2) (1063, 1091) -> 0.02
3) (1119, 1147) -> 0.26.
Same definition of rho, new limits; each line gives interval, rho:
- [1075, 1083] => 20.8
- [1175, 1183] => 18.9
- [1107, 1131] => 61.7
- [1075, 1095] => 52.5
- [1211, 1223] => 19.4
